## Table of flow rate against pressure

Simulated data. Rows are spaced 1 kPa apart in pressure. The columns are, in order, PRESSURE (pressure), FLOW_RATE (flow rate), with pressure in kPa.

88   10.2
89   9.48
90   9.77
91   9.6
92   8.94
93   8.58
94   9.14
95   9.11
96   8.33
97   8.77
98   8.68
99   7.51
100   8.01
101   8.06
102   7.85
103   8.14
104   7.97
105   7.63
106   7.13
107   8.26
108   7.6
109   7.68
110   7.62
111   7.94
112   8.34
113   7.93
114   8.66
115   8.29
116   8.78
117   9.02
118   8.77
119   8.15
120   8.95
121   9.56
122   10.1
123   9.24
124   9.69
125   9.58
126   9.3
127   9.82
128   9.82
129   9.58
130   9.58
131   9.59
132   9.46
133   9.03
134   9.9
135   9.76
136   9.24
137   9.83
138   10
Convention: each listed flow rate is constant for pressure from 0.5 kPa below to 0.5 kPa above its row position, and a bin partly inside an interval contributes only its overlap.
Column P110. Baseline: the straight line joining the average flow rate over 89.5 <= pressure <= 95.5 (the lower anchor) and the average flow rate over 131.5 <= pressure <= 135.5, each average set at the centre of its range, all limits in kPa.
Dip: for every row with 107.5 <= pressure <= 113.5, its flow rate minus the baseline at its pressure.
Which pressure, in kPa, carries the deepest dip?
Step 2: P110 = 108 kPa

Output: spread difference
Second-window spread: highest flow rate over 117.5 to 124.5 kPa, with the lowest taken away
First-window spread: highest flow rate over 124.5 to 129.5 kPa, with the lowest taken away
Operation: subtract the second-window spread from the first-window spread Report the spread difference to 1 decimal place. -1.4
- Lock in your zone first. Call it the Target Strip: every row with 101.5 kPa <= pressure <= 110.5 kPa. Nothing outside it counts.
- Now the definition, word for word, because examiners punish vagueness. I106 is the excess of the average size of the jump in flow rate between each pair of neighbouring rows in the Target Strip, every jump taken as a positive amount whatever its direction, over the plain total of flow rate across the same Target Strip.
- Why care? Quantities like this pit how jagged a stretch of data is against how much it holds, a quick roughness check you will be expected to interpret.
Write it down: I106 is -69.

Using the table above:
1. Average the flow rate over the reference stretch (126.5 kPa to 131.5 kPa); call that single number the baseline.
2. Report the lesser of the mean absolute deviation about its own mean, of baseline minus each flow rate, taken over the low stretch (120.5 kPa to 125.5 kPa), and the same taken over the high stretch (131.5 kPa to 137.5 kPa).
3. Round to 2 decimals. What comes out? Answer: 0.21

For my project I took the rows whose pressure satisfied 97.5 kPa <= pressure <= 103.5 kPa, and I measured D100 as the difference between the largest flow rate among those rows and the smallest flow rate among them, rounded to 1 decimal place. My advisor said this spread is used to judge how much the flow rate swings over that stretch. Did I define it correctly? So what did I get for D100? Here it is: 1.2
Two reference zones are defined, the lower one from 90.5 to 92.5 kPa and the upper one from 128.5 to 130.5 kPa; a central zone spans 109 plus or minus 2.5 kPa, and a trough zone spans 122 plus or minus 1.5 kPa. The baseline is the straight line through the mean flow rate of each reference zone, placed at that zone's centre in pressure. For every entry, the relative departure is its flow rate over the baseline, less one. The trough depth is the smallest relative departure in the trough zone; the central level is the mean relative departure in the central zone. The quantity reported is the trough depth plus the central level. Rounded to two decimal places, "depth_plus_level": -0.20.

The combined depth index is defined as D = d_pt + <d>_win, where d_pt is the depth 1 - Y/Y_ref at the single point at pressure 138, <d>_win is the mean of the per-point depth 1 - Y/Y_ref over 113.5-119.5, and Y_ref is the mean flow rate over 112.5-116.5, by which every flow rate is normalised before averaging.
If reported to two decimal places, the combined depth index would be -0.21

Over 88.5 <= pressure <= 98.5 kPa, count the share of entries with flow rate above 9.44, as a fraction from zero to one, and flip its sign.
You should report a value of -0.30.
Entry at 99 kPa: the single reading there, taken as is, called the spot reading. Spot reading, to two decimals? 7.51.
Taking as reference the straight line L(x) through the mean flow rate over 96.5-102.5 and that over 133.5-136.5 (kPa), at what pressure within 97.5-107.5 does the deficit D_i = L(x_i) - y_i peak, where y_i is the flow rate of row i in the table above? 106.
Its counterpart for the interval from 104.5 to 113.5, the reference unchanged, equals 106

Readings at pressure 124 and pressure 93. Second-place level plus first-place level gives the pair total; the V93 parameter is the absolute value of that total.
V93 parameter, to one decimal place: 18.3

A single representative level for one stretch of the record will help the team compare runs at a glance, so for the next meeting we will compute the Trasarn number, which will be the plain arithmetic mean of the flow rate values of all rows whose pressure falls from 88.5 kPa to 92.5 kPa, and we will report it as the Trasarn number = 9.4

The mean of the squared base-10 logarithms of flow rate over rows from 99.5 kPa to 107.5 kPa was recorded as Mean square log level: 0.80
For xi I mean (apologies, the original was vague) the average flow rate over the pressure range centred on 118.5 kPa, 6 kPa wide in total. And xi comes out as 8.9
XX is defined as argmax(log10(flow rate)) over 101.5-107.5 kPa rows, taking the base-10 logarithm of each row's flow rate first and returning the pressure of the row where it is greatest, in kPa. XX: 107 kPa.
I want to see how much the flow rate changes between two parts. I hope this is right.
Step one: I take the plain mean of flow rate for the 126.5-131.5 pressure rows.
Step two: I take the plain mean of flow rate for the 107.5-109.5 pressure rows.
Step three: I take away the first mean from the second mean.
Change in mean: -2.0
